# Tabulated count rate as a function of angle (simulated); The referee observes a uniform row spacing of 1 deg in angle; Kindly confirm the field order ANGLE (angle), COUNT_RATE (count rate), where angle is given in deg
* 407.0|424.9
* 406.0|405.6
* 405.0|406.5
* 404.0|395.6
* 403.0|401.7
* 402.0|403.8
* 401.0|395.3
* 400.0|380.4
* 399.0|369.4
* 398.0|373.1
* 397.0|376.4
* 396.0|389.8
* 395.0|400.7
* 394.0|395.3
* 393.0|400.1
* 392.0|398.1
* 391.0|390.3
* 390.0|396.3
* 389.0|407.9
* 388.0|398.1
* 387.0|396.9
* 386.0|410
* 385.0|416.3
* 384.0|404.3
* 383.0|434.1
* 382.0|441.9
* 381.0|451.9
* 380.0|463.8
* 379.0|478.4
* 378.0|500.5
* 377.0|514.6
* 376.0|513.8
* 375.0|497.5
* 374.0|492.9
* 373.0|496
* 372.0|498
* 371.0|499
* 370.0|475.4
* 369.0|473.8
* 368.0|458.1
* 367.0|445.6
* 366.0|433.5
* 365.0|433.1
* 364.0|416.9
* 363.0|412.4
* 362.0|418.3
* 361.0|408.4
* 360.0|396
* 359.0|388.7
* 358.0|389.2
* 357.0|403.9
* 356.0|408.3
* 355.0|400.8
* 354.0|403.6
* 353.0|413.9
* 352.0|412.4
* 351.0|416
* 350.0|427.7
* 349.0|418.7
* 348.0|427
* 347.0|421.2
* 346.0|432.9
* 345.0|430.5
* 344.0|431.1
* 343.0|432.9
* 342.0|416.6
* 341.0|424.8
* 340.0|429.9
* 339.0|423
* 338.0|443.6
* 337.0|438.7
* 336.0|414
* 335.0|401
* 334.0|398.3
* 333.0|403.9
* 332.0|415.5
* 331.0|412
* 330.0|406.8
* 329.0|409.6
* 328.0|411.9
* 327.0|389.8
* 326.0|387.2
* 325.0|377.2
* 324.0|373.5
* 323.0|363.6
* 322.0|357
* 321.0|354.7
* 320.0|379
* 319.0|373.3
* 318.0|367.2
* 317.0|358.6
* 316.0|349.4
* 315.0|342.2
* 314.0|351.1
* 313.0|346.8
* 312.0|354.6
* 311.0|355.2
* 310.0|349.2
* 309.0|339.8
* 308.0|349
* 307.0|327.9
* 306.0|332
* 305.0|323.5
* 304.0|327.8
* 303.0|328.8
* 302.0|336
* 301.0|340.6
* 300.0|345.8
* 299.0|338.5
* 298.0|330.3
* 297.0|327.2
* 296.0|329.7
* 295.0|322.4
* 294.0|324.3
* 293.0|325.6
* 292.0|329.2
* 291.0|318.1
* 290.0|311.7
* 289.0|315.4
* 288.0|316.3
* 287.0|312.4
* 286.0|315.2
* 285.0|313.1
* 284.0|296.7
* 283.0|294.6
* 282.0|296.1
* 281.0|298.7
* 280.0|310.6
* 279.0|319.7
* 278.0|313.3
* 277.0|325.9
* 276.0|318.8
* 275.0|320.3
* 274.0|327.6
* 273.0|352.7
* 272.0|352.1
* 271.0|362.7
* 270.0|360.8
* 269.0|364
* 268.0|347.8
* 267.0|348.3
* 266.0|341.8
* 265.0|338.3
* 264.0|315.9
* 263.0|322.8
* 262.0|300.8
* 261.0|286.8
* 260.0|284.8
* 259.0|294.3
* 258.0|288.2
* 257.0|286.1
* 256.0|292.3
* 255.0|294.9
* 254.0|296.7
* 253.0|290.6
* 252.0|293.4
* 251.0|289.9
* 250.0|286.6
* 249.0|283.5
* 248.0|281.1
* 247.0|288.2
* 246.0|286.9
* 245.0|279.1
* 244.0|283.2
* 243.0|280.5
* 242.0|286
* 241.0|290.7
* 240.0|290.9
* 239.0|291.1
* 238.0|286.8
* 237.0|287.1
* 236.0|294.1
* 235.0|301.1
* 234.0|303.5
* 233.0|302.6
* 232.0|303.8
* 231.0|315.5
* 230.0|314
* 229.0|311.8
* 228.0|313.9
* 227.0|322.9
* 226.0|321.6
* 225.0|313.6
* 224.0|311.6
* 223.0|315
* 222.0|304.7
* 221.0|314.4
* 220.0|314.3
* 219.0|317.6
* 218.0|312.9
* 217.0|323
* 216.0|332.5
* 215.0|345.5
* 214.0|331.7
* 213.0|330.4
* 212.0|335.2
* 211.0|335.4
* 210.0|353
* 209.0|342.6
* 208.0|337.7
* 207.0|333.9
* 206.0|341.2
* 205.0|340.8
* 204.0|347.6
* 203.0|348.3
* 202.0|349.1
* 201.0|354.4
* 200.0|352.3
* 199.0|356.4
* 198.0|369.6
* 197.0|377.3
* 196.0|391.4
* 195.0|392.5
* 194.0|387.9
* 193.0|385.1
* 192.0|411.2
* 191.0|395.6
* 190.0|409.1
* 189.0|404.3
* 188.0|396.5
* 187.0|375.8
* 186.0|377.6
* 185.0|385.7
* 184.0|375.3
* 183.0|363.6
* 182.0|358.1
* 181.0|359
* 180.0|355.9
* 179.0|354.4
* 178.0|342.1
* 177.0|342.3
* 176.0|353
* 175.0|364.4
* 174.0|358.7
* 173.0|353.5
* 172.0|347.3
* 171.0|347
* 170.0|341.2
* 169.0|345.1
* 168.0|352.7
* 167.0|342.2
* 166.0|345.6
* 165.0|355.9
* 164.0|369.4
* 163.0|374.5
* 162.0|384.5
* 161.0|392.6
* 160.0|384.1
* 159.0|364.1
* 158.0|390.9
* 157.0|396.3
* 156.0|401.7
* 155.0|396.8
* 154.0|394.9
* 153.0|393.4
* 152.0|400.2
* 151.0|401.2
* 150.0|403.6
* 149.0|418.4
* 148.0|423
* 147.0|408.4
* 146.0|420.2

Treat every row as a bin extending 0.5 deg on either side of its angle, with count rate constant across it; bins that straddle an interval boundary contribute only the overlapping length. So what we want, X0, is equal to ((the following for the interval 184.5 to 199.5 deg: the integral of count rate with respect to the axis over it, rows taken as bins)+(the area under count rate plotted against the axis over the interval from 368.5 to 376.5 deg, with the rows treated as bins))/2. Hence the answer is 4881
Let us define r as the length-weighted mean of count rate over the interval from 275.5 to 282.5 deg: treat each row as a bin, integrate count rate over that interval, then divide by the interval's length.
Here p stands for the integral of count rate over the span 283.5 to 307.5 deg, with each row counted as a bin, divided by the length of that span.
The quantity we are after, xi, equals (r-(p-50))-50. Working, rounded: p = 325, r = 312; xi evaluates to -13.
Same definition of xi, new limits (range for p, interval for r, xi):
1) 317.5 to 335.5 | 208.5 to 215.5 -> -49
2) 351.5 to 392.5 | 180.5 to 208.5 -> -66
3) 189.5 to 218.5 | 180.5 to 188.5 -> 18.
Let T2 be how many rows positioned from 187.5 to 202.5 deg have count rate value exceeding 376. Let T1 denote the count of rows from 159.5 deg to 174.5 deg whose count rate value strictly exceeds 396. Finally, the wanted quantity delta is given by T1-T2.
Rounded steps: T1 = 0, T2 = 10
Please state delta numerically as -10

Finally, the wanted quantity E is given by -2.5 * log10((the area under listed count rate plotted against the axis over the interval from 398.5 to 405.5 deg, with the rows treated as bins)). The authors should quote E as -8.60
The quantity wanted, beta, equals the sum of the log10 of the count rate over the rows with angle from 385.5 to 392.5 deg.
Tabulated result 18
